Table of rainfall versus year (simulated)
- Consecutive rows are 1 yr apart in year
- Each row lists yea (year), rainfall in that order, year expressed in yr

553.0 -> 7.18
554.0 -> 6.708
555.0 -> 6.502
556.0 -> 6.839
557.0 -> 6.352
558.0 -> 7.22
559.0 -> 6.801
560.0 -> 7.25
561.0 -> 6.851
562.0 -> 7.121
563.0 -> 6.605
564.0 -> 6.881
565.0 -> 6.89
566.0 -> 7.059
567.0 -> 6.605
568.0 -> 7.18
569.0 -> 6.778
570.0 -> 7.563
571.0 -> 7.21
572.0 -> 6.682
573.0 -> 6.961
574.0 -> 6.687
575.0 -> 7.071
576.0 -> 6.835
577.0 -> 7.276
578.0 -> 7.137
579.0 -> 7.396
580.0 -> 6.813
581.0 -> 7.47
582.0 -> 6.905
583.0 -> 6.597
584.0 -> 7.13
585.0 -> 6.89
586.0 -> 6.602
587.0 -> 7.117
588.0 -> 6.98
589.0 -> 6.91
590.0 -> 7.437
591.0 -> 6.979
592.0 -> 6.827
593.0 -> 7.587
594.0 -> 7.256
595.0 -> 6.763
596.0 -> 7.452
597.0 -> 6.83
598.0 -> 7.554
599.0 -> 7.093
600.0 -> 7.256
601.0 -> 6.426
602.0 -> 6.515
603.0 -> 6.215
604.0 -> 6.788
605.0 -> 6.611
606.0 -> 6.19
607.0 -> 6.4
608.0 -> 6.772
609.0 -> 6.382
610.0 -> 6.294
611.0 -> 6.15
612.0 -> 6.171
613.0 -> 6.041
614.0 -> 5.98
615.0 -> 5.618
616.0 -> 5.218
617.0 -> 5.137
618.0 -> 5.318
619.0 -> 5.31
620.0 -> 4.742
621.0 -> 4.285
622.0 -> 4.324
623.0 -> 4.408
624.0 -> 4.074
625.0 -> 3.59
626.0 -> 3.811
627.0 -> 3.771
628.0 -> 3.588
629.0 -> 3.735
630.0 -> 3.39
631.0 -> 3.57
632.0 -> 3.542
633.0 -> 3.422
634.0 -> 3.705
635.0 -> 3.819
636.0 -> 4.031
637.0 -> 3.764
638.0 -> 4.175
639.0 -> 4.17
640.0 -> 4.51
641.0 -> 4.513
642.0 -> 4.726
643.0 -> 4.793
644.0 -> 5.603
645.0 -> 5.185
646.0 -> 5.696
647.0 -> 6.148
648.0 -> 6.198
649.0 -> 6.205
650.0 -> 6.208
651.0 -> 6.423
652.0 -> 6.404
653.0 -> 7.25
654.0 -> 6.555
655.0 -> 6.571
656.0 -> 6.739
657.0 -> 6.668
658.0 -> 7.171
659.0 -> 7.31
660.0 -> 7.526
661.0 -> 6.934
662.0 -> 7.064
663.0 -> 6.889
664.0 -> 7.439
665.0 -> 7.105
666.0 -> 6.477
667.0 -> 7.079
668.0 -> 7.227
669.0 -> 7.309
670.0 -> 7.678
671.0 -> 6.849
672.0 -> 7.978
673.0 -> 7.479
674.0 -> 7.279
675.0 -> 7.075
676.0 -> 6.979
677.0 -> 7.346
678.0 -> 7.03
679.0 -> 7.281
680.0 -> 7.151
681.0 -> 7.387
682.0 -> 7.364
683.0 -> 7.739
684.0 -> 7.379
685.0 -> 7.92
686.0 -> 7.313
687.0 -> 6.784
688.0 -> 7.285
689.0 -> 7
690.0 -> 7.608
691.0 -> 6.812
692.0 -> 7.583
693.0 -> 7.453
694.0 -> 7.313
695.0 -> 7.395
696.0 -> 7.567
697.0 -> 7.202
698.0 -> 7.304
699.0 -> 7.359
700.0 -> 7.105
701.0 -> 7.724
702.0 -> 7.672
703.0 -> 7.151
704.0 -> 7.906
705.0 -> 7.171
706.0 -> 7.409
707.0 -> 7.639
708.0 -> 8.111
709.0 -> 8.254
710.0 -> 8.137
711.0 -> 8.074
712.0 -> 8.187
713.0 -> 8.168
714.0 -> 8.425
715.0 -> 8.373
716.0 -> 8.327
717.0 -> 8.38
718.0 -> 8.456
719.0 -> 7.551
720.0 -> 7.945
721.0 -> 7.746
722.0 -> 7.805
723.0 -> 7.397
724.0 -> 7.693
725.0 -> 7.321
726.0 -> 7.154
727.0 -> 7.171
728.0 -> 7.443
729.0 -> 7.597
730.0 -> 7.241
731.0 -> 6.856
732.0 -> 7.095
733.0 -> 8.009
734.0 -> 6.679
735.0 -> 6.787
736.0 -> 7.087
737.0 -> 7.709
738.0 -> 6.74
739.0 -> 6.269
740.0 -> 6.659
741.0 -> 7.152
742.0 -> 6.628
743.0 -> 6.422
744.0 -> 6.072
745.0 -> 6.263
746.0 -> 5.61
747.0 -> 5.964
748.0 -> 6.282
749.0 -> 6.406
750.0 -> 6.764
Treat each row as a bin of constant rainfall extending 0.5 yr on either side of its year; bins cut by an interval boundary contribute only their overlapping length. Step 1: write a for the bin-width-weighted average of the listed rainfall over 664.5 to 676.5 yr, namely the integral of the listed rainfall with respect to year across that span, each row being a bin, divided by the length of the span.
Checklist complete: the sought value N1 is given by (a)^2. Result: 52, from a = 7.21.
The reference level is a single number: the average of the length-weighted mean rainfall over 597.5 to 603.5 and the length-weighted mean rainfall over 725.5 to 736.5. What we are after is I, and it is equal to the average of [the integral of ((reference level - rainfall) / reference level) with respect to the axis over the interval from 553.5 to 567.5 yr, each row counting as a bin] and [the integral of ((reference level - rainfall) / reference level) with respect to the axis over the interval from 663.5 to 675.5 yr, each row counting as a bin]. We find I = 0.0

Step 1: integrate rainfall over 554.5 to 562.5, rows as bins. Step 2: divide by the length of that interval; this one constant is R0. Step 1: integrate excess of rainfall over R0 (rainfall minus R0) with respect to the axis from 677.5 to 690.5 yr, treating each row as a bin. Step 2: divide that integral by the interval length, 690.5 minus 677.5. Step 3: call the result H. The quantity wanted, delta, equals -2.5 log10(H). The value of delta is 0.8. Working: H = 0.5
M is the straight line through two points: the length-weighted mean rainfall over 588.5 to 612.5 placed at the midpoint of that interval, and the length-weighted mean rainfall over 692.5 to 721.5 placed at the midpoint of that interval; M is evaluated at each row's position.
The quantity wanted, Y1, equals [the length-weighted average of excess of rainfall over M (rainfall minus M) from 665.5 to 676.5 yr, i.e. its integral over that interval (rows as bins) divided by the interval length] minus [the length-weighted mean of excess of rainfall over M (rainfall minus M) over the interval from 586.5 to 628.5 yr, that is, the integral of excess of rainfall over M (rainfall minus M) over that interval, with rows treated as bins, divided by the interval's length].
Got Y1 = 0.6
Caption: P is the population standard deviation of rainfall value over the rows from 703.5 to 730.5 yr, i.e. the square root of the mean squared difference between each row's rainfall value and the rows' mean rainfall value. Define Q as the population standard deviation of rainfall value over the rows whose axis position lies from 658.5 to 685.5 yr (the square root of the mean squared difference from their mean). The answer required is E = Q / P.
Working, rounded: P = 0.43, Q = 0.3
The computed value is 0.8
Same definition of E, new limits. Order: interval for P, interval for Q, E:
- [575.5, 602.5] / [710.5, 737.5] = 1.7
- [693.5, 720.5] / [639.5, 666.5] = 2.0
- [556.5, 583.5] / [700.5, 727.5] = 1.5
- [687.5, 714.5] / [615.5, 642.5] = 1.4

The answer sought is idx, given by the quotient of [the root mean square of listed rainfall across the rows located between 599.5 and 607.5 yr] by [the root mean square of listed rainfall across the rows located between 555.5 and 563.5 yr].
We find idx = 0.95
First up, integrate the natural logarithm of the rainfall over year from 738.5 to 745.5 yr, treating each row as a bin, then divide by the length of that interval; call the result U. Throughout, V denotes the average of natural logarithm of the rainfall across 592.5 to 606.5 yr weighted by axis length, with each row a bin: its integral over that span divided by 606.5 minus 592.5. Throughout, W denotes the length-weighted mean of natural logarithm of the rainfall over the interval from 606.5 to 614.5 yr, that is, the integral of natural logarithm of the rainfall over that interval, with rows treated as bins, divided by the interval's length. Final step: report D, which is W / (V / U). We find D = 1.78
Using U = 1.87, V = 1.93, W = 1.84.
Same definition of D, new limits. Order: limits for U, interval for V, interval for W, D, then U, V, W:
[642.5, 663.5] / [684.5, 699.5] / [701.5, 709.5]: 1.90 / 1.86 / 1.99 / 2.04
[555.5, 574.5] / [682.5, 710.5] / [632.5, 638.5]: 1.29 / 1.93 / 2.01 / 1.34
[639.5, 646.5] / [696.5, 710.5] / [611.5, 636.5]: 1.16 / 1.61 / 2.02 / 1.47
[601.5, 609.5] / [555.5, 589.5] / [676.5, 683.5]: 1.92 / 1.87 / 1.94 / 1.99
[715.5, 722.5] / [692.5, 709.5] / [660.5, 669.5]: 2.02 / 2.08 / 2.02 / 1.95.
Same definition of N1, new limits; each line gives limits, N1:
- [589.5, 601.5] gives 51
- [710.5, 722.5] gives 66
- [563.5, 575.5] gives 48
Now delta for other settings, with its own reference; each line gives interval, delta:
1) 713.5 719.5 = -0.4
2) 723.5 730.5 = 0.7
